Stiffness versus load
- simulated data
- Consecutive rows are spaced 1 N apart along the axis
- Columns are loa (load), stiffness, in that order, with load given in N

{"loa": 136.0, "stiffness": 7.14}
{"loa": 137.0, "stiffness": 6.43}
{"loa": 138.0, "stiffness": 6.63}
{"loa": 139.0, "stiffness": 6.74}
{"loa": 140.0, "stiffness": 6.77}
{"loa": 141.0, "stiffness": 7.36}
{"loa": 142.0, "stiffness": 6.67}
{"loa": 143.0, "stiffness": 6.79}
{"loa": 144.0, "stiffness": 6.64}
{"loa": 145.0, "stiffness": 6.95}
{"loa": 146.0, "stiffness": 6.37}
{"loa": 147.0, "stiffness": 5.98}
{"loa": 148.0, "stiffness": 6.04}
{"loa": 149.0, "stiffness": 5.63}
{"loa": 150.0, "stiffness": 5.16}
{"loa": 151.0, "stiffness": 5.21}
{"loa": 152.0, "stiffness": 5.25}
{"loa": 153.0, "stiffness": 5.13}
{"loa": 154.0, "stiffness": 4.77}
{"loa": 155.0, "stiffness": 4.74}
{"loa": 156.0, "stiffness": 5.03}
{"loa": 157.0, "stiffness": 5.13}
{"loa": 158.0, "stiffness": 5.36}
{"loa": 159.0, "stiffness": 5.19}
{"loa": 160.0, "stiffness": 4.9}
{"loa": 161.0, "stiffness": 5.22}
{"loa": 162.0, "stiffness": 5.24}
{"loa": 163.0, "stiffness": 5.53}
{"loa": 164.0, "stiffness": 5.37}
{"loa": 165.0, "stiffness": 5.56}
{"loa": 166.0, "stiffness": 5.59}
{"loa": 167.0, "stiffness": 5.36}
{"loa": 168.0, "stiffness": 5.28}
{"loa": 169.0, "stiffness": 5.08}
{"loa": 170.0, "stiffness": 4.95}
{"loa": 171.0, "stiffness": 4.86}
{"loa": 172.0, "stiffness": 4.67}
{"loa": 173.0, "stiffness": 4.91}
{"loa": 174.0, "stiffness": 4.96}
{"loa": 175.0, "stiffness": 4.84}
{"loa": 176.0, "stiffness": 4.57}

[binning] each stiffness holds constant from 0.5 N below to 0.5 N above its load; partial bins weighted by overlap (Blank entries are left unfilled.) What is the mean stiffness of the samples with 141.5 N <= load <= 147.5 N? 6.6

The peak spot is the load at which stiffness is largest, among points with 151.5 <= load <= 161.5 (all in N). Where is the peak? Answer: 158.0 N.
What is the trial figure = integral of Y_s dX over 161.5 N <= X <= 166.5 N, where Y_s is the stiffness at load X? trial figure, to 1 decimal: 27.3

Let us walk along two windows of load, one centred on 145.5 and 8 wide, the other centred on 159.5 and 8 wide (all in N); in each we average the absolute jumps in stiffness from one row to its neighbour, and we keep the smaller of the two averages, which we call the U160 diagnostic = 0.203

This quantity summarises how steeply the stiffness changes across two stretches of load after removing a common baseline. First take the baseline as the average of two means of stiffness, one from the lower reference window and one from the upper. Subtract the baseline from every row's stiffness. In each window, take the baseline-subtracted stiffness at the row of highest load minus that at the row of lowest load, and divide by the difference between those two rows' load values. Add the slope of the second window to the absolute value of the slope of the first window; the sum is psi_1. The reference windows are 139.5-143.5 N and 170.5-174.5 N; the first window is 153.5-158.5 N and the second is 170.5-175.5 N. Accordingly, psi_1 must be 0.14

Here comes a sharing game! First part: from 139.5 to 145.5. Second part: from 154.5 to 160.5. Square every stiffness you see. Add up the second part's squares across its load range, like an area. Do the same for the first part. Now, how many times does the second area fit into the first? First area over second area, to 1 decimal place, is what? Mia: 1.8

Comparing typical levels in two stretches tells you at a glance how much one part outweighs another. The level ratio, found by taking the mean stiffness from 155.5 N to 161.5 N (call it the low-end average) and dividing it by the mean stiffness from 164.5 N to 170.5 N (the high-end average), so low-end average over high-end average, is 0.97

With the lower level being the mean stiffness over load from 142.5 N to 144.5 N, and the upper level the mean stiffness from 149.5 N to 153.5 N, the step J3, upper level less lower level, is -1.5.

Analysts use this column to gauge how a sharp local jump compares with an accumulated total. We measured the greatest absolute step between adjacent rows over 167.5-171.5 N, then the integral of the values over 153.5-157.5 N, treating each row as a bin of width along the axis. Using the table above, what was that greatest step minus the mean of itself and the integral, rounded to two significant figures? -9.7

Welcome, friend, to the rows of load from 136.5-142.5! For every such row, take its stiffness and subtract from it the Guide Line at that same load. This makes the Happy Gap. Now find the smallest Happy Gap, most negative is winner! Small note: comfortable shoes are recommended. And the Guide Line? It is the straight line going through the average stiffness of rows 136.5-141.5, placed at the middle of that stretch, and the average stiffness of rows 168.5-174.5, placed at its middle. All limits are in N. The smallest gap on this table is -0.47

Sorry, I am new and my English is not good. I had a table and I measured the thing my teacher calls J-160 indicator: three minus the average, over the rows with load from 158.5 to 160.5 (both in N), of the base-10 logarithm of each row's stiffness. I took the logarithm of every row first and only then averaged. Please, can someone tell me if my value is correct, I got 2.30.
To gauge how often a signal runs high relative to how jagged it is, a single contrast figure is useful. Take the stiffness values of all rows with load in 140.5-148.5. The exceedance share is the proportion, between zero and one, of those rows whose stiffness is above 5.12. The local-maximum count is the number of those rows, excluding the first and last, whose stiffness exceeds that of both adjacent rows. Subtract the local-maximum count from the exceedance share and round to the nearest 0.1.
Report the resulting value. -1.0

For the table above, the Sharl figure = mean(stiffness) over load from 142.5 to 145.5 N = 6.8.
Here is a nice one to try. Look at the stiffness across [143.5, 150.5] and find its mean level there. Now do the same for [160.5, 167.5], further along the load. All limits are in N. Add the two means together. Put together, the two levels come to 11.5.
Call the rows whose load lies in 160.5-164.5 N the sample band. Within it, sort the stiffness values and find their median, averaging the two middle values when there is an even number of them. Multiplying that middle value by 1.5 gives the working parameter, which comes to 8.0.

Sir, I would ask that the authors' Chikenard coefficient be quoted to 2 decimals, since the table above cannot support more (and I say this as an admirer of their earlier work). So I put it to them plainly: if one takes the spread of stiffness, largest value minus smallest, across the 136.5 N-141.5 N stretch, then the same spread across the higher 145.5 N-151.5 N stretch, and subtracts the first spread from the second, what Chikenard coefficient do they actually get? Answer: 0.28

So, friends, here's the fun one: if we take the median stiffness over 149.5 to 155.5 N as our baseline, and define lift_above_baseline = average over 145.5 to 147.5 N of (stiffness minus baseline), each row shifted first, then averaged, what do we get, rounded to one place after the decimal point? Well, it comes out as 1.0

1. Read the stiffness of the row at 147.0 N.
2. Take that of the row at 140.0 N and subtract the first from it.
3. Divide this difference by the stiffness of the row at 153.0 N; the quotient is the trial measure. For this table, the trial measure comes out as 0.15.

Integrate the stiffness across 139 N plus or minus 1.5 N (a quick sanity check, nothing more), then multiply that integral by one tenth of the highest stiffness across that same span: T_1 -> 13.6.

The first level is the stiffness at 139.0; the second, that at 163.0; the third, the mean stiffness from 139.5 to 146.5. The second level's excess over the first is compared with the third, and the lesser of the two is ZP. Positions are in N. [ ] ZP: -1.2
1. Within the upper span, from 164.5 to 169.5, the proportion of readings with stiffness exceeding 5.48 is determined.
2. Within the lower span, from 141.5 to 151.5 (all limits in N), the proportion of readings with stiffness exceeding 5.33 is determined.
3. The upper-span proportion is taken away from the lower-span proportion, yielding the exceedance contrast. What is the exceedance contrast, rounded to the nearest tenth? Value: 0.4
